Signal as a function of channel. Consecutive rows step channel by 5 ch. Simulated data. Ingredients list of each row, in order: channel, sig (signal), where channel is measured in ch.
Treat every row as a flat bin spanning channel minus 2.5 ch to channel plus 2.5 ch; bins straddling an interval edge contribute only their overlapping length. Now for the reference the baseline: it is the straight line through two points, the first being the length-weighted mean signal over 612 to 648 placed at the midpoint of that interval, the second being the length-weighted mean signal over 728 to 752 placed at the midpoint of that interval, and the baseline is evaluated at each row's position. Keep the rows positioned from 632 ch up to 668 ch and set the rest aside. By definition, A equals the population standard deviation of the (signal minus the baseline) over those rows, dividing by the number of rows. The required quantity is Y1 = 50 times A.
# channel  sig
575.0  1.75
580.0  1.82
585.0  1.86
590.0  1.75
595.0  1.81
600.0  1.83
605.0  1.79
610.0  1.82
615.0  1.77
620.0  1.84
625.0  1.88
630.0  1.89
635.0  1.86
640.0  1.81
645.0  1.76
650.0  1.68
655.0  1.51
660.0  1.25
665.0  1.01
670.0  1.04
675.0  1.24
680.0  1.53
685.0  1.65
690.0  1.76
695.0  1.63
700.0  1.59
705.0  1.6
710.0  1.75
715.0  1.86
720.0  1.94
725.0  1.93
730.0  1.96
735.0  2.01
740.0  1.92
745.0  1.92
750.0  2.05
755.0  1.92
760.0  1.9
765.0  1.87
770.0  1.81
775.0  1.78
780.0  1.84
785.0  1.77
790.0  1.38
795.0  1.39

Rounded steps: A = 0.31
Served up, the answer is 15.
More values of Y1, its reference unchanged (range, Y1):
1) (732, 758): 3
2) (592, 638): 1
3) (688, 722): 6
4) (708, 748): 3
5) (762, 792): 9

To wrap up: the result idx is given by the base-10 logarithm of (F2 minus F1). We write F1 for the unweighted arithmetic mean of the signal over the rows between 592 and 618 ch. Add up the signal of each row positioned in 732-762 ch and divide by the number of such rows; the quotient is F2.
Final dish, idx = -0.8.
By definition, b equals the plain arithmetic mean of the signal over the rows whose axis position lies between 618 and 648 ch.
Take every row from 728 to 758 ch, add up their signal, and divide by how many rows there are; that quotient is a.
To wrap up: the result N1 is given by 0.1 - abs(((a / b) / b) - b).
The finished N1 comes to -1.16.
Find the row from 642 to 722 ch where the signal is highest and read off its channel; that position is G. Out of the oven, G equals 720.0 ch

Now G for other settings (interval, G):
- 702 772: 750.0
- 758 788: 760.0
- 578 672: 630.0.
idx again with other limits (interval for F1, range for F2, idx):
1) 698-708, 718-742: -0.4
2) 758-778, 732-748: -1.0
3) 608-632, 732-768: -1.0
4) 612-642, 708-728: -1.5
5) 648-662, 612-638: -0.4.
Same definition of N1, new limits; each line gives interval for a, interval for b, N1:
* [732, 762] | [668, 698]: -0.48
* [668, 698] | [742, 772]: -1.41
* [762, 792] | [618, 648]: -1.23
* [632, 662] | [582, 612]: -1.21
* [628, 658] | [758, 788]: -1.20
